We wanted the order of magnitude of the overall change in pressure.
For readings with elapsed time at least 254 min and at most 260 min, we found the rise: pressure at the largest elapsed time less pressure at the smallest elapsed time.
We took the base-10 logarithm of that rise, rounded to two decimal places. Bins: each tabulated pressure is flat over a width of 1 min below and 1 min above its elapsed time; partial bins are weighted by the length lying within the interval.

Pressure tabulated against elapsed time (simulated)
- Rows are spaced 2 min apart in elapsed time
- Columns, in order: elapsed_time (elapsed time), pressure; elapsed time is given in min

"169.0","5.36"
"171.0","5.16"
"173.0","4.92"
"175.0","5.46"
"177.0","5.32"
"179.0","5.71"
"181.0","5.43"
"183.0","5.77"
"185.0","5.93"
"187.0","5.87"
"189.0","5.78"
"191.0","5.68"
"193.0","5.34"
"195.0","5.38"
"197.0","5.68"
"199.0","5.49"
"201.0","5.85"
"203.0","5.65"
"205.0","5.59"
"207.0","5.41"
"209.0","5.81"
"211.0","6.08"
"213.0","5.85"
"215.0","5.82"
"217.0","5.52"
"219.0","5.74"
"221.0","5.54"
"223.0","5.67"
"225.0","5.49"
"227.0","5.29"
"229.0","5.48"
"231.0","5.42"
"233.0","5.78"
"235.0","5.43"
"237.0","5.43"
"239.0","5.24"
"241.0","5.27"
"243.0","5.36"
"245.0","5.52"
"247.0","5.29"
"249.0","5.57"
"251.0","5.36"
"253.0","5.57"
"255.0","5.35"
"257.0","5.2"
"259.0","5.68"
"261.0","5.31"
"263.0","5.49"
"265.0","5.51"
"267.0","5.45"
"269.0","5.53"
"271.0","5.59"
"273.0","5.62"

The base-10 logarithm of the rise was -0.48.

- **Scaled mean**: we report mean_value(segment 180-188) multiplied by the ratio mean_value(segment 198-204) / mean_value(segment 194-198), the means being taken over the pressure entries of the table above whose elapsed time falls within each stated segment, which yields 5.89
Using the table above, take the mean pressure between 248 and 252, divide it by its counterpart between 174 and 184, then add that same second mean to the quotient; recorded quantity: 6.52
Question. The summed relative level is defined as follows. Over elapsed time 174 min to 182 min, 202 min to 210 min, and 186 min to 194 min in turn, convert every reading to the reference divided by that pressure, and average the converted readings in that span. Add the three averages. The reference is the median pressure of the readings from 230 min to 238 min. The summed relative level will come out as 2.92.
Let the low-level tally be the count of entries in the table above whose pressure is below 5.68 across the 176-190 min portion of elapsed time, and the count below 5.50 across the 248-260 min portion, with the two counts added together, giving 5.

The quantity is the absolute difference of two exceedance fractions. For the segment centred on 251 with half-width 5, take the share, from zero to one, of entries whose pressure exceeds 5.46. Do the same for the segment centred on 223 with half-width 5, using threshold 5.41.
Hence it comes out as 0.40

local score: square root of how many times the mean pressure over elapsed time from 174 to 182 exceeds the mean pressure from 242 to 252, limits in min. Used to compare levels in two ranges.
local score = 1.01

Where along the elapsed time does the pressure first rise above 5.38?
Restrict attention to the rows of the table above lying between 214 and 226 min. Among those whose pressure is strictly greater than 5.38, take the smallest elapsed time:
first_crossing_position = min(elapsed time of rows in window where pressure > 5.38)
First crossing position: 215.0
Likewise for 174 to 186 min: 175.0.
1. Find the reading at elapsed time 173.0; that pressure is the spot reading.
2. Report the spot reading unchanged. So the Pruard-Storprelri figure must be 4.92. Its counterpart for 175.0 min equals 5.46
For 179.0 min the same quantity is 5.71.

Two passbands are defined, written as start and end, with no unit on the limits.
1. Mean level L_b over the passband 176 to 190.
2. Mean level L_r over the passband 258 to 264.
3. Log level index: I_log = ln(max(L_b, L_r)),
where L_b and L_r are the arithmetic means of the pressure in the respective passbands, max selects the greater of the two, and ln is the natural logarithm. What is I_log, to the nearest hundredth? 1.74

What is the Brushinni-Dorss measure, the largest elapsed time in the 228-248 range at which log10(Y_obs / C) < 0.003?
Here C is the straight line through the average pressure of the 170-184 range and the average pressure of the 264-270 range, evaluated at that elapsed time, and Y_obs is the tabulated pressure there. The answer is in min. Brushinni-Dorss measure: 247.0 min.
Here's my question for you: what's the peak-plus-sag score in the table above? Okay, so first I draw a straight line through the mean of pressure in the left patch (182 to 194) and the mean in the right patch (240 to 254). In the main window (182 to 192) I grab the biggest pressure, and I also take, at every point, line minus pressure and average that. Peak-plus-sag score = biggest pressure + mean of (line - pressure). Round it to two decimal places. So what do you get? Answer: 5.86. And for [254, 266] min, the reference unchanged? 5.61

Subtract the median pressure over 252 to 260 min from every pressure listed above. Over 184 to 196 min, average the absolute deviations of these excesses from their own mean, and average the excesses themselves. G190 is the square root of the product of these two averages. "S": 0.20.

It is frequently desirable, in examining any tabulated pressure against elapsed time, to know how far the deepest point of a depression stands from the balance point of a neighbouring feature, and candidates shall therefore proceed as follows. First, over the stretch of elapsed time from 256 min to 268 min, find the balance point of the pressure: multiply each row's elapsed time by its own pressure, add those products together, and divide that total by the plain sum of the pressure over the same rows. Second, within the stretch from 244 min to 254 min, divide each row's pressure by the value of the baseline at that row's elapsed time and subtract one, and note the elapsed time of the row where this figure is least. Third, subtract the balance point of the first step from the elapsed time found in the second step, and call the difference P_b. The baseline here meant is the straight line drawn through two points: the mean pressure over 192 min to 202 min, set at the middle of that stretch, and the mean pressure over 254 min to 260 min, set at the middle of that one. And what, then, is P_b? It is -15.0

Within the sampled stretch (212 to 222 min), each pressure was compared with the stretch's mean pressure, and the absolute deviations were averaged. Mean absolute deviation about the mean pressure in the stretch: 0.131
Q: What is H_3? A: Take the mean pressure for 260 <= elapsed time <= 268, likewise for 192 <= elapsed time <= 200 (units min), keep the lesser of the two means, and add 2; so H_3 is 7.44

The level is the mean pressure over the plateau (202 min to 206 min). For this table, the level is 5.62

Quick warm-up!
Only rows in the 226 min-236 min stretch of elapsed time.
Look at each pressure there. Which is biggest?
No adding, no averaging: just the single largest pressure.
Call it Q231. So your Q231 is 5.78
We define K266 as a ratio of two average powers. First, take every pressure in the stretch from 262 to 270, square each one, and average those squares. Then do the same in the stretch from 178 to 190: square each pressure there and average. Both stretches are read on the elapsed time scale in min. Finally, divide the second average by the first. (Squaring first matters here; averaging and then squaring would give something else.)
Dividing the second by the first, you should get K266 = 1.10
